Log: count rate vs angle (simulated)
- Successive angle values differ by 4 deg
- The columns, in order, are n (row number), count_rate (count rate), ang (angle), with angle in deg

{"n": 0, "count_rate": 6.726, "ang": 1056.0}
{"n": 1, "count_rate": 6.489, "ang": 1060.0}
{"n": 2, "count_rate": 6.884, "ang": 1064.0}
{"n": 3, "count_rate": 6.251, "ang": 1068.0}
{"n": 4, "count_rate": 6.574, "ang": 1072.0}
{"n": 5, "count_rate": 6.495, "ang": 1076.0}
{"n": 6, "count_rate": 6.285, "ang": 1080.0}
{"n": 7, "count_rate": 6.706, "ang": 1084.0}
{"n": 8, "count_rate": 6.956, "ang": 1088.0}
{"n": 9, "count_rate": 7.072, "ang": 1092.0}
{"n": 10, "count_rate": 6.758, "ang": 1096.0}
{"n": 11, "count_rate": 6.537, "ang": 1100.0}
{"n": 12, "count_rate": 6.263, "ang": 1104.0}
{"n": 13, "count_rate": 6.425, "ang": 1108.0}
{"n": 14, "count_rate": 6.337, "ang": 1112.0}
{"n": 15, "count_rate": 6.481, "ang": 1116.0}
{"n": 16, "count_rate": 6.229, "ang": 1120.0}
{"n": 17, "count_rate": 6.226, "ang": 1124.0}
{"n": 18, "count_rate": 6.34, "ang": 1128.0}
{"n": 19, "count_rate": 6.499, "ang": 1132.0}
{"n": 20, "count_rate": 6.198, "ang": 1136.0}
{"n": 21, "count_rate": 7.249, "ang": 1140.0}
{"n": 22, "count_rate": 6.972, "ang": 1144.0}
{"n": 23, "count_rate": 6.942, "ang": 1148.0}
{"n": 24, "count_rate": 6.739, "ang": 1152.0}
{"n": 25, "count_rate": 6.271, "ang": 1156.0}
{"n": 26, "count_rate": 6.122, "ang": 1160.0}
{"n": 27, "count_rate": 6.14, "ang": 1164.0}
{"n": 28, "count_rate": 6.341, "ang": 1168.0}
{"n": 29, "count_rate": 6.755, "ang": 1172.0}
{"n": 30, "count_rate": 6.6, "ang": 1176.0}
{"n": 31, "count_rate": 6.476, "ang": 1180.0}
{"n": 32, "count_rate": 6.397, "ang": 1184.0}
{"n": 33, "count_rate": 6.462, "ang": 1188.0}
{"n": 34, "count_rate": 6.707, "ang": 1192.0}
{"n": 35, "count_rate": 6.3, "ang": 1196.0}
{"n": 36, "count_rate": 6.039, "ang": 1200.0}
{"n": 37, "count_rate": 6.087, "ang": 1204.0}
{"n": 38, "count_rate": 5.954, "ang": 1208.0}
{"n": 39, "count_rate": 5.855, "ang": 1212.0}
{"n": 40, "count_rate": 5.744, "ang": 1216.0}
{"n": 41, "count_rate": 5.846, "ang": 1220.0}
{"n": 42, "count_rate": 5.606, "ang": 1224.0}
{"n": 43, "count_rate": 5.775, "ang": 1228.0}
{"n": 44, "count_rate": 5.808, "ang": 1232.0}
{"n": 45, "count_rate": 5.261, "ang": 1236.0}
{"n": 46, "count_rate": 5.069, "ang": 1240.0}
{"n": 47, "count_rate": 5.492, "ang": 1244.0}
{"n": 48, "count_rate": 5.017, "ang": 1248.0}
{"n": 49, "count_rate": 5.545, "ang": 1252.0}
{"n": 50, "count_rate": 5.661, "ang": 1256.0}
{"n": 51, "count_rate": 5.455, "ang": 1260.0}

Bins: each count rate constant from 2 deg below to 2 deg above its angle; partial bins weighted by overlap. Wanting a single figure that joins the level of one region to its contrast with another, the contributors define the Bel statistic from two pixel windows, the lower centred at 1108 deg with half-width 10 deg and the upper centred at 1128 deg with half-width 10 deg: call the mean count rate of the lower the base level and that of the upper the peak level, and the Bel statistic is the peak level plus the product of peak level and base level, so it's 47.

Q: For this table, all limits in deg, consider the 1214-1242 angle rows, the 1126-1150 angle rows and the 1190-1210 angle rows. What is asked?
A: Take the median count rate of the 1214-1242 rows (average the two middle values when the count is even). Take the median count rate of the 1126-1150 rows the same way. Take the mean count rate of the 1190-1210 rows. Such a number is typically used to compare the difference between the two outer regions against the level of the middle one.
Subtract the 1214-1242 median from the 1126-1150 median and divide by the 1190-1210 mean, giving 0.16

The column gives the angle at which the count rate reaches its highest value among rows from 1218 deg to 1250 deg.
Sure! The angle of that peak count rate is 1220.0 deg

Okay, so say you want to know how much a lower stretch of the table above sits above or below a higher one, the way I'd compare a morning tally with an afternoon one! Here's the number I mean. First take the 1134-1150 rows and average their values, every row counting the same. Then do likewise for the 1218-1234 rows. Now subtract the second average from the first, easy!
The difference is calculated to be 1.08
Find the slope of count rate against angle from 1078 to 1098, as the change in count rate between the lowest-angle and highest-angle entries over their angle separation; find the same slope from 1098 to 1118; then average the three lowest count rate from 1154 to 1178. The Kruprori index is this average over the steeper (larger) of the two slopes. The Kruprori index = 209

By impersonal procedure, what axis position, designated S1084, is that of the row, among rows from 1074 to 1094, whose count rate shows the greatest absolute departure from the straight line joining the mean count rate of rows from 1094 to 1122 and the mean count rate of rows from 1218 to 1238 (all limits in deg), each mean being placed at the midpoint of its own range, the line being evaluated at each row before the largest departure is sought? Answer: 1092.0 deg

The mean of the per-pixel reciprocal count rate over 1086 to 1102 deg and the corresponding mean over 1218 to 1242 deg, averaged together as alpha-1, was 0.163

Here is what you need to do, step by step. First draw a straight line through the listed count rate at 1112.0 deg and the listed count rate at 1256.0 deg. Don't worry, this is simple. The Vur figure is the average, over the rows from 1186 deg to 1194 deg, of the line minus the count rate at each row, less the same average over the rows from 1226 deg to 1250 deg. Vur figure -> -1.0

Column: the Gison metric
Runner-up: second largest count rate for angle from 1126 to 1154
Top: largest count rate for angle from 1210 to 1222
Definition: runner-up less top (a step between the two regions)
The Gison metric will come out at 1.1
